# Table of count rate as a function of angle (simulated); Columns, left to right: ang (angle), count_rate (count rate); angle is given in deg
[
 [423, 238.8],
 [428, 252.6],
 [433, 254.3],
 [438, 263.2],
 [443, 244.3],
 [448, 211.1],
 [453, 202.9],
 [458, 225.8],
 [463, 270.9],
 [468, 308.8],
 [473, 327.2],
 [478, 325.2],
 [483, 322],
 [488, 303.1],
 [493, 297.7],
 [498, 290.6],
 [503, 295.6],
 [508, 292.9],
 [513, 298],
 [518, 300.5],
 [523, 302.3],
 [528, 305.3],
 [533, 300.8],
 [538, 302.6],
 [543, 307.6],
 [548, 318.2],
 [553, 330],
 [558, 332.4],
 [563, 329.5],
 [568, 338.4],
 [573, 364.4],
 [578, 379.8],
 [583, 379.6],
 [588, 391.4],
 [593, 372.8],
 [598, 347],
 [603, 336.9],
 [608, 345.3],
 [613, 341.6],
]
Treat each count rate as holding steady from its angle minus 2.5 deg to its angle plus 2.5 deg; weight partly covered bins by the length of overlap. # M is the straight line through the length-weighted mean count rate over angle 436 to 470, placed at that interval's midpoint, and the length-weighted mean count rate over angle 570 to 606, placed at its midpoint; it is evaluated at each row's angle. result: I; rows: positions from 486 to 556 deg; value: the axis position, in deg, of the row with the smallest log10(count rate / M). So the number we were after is 538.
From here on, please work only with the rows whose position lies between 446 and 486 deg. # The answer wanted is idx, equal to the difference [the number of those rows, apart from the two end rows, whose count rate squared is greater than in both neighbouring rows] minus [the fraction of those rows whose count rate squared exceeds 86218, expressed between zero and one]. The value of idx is 0.5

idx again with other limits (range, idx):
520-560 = 0.0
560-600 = 1.0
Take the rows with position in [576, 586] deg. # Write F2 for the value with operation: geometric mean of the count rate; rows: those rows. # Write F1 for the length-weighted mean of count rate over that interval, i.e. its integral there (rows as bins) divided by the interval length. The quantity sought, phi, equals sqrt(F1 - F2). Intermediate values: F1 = 380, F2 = 380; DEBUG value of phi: 0.76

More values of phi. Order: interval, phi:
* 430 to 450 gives 1.37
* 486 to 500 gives 0.25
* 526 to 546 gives 0.58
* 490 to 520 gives 0.25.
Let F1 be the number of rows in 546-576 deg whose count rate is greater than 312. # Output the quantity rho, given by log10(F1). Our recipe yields 0.78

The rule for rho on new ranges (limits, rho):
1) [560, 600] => 0.90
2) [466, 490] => 0.48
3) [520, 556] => 0.30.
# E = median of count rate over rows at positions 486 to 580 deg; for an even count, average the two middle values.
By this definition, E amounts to 303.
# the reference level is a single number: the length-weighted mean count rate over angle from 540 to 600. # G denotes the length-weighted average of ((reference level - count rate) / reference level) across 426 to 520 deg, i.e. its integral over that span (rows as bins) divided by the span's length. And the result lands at 0.20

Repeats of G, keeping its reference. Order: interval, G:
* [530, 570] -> 0.08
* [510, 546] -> 0.13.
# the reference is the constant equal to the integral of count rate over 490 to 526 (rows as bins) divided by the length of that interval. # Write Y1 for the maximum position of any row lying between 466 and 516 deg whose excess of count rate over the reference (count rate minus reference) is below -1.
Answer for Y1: 508 deg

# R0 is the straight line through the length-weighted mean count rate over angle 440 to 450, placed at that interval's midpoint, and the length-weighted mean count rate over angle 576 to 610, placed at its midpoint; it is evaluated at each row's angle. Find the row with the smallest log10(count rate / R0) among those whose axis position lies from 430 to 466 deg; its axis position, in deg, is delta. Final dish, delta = 453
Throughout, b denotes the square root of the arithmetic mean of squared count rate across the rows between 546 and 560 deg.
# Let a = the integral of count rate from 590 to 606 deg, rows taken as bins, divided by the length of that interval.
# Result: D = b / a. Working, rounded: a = 353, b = 327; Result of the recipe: 0.93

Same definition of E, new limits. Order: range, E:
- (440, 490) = 287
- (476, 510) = 298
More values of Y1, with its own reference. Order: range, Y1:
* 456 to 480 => 463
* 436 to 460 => 458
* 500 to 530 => 508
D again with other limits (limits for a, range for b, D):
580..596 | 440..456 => 0.58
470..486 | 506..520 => 0.92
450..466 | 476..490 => 1.35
